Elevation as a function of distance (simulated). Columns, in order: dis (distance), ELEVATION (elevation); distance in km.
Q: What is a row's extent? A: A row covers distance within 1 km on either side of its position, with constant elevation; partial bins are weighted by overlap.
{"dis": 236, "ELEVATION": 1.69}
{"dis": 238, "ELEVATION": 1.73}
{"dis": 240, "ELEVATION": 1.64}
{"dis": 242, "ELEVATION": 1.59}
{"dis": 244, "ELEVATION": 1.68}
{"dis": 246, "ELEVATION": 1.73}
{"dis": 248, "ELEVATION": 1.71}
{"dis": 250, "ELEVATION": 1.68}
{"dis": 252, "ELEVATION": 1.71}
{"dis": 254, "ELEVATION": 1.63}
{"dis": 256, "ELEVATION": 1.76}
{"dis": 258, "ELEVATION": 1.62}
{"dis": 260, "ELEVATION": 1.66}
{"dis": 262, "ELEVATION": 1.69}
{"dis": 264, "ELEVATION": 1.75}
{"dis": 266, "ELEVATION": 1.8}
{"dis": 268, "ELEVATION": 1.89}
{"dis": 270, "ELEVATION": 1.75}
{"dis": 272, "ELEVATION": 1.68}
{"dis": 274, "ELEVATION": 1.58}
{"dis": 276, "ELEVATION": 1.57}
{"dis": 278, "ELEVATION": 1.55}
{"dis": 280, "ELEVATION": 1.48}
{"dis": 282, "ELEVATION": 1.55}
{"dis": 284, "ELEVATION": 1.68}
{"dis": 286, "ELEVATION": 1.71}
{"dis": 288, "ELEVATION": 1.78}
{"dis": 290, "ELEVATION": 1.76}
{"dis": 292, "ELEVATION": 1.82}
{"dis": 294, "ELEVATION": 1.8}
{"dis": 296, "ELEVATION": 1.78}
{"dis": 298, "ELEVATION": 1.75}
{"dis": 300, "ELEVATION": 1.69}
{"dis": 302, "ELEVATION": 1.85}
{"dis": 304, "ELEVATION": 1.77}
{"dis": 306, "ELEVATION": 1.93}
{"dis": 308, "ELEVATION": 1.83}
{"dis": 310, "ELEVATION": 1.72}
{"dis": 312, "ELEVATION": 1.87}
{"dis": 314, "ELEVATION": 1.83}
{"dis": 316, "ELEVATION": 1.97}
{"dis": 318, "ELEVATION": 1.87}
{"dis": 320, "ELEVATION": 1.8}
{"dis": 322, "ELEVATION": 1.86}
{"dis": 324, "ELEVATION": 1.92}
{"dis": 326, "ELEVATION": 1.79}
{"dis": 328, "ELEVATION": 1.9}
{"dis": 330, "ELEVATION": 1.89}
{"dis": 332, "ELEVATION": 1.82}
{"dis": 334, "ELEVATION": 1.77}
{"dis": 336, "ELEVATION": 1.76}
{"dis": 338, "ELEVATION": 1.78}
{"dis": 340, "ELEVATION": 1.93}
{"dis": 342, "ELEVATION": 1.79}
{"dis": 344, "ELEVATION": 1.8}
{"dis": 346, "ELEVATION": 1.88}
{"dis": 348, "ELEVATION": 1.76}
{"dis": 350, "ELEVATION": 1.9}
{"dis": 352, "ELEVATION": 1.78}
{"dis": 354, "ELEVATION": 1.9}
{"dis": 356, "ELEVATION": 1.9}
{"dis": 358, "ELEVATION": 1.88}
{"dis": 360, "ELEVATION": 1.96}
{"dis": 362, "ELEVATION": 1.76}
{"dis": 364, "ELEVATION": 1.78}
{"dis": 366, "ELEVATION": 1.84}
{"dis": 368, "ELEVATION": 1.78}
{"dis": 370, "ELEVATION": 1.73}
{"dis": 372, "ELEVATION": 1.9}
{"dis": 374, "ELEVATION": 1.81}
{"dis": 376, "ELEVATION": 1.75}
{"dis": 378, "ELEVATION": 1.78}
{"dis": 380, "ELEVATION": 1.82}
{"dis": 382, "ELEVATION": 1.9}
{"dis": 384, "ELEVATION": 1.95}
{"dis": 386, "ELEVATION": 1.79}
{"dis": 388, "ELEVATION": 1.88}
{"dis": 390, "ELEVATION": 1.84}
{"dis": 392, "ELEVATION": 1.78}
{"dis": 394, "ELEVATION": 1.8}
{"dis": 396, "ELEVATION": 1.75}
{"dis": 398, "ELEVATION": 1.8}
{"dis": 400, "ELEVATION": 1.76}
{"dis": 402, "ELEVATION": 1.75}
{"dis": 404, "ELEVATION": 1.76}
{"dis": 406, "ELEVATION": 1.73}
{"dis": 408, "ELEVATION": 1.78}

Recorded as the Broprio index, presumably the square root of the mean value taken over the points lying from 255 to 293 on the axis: 1.30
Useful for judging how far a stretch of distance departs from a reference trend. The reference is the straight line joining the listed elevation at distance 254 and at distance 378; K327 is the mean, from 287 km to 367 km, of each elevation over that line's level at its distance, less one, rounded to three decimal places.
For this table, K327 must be 0.065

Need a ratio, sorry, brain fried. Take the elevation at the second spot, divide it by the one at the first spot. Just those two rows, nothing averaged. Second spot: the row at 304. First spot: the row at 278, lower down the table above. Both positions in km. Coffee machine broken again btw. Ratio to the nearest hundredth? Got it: 1.14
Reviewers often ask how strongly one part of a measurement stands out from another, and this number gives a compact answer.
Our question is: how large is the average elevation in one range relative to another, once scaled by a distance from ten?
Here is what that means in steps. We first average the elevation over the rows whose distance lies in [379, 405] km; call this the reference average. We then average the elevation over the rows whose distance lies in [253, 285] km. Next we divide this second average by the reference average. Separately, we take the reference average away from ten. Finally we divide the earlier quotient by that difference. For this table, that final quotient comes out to 0.112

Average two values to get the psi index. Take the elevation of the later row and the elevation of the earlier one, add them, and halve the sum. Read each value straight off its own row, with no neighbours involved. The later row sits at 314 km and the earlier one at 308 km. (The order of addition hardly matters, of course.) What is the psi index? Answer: 1.83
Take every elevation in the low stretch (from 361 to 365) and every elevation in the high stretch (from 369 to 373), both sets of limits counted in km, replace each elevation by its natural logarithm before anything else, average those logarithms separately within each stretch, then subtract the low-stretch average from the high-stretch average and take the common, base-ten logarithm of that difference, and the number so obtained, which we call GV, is -1.6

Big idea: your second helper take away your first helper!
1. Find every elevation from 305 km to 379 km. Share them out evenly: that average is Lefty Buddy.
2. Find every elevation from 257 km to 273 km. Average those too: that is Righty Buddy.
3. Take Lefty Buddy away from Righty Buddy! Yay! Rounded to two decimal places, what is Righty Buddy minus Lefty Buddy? -0.11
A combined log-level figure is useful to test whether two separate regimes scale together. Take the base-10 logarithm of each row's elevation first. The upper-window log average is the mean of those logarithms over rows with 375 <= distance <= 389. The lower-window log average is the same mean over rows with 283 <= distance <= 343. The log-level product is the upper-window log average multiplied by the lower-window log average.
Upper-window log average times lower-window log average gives 0.068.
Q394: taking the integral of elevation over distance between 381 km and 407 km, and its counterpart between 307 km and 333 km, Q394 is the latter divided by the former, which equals 1.02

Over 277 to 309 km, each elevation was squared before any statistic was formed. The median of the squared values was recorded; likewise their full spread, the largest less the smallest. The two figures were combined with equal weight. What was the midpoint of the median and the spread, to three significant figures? 2.32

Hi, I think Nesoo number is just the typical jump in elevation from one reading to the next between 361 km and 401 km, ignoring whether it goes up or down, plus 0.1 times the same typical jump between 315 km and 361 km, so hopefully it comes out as 0.072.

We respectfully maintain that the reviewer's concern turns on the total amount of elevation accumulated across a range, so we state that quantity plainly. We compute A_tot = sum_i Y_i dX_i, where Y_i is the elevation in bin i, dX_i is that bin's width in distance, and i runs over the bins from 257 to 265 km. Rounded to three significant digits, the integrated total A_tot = 13.4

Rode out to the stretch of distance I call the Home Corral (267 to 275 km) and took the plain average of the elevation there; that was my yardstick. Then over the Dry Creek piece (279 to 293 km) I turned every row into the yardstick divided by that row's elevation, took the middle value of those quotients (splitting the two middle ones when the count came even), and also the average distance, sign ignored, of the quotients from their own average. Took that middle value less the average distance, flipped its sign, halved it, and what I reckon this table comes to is -0.473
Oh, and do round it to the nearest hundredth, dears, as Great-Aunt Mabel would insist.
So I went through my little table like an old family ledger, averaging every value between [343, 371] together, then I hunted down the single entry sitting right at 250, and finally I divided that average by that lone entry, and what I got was 1.09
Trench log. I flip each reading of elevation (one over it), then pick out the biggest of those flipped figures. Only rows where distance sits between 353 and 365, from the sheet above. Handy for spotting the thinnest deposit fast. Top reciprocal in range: 0.568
